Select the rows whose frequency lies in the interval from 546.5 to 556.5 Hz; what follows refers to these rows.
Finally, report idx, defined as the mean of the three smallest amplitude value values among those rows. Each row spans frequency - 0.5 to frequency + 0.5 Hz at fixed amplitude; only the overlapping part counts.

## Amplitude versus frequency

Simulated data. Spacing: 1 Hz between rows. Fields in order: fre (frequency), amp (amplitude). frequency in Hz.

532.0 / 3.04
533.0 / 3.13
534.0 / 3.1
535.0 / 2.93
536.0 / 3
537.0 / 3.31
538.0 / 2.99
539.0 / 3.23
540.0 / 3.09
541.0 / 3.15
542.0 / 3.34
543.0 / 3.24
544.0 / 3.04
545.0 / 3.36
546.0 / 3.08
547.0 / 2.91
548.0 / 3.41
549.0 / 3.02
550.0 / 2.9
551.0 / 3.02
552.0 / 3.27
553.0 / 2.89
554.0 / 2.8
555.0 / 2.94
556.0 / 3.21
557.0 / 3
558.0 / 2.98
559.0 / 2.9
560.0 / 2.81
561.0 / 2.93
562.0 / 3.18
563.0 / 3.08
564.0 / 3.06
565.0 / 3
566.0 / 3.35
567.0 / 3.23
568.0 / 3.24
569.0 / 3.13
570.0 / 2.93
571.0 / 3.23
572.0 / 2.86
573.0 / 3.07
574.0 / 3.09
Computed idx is 2.86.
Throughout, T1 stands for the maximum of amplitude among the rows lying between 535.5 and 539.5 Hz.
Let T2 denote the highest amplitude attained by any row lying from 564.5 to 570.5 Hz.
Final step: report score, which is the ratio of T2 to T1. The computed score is 1.012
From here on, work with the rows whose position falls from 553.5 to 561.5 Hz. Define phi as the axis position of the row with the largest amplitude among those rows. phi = 556.0 Hz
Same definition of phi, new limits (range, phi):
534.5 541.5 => 537.0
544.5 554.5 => 548.0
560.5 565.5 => 562.0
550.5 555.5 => 552.0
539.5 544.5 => 542.0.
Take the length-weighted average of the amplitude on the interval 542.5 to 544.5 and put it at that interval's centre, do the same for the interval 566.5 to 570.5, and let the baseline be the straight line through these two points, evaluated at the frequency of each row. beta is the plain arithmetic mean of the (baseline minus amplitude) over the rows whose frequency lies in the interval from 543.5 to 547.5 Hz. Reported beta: 0.04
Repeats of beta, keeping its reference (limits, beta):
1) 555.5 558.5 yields 0.07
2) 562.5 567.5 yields -0.01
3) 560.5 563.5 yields 0.07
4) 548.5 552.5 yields 0.09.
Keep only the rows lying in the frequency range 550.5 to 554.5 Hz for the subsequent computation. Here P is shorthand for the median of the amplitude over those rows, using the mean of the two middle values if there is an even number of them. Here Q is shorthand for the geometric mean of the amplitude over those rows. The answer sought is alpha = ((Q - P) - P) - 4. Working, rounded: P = 2.955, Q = 2.99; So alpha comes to -6.92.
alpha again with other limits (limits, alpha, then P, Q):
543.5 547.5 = -7.03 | 3.060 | 3.09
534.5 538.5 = -6.94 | 2.995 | 3.05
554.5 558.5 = -6.95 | 2.990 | 3.03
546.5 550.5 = -6.88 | 2.965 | 3.05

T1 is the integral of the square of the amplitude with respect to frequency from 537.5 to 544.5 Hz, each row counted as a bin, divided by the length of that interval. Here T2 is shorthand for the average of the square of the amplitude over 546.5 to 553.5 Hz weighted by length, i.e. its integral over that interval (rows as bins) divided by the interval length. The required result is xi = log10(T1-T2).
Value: -0.25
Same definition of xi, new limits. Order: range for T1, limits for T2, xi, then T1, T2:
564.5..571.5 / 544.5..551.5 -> -0.46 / 10.0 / 9.65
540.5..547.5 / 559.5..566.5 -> -0.20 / 10.0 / 9.38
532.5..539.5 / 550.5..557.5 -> -0.32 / 9.6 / 9.14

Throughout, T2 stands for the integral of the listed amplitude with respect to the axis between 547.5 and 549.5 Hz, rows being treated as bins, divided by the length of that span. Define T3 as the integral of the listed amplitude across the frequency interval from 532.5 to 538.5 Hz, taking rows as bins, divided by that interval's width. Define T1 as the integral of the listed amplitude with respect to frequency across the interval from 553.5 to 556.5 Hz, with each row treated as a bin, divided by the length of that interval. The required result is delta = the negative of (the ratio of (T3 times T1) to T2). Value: -2.85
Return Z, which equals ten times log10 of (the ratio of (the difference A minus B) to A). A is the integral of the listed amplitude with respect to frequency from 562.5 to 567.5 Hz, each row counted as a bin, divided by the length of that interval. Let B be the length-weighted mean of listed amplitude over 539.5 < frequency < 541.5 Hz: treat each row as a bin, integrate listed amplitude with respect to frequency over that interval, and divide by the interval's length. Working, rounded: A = 3.144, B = 3.12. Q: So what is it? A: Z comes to -21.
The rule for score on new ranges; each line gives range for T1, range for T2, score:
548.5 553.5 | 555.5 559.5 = 0.982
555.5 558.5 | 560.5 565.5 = 0.991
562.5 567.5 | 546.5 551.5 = 1.018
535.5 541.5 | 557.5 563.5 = 0.961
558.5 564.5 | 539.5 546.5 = 1.057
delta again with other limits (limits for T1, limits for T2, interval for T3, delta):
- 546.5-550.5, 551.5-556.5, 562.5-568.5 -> -3.20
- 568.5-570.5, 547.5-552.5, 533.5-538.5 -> -2.97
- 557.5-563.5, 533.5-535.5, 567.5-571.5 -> -3.10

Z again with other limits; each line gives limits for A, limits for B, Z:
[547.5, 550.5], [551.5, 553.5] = -20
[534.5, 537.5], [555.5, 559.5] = -17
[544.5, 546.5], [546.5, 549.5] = -15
